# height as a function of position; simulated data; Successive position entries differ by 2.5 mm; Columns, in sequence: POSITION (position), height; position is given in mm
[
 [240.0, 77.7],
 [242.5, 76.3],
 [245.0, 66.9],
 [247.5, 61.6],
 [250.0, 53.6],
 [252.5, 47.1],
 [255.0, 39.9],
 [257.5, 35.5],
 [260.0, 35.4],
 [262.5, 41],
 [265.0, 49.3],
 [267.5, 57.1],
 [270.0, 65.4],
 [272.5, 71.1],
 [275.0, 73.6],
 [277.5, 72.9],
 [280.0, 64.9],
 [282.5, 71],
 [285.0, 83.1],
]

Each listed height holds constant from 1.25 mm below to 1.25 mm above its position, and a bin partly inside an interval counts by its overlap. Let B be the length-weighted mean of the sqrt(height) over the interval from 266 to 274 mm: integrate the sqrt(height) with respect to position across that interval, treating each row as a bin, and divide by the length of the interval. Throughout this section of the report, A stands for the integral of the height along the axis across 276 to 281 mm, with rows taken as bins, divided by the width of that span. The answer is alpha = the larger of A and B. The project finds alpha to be 69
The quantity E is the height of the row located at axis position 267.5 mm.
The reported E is 57.1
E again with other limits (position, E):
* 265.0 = 49.3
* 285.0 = 83.1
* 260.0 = 35.4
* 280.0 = 64.9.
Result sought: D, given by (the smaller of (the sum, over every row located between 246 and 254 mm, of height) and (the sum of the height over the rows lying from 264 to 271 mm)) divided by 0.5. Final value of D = 325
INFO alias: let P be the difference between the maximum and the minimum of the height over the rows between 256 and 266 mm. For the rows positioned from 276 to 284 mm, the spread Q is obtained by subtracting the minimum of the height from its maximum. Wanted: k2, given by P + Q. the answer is 22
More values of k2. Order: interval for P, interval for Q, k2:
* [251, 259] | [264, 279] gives 36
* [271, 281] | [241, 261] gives 50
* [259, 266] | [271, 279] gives 16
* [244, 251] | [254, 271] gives 43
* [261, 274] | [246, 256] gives 52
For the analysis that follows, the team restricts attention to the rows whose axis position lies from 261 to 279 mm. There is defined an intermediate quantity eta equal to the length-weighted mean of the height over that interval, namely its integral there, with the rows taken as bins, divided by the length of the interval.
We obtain 61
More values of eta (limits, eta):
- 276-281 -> 69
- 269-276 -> 70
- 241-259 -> 54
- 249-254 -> 50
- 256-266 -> 40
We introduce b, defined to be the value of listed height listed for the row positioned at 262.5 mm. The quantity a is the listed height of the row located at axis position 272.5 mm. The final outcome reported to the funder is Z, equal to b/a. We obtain 0.58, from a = 71.1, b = 41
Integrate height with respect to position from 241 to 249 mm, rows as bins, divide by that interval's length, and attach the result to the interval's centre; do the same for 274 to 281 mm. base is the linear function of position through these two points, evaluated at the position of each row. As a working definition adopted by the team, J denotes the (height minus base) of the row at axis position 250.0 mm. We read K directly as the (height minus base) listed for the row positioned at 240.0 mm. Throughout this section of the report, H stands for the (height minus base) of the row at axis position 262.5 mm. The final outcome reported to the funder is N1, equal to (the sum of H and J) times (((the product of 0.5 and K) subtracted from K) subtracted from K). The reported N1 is -216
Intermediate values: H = -28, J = -14.9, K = 10.0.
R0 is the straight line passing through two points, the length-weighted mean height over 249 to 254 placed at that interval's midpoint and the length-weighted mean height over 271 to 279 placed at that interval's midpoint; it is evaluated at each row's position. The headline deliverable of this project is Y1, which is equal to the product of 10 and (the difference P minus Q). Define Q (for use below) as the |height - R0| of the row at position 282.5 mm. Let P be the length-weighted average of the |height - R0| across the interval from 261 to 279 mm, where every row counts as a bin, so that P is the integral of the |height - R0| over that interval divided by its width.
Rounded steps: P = 7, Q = 8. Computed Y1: -13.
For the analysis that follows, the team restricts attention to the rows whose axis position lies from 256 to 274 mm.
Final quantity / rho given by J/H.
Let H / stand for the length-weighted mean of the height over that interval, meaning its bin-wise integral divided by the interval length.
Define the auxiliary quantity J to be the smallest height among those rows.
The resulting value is 0.70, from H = 51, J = 35.4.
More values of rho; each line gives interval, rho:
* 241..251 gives 0.82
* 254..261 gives 0.96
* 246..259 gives 0.74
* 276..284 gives 0.93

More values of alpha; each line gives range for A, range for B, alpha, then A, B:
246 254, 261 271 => 54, 54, 7.21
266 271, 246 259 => 60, 60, 6.87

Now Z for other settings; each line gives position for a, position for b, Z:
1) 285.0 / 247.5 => 0.74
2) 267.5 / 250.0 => 0.94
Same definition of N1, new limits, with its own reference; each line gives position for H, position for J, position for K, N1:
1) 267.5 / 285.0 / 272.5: 0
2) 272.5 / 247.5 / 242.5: -24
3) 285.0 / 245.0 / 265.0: -109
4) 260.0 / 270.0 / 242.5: -161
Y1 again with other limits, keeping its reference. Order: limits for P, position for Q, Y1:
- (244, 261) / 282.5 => 63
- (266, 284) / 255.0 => -81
